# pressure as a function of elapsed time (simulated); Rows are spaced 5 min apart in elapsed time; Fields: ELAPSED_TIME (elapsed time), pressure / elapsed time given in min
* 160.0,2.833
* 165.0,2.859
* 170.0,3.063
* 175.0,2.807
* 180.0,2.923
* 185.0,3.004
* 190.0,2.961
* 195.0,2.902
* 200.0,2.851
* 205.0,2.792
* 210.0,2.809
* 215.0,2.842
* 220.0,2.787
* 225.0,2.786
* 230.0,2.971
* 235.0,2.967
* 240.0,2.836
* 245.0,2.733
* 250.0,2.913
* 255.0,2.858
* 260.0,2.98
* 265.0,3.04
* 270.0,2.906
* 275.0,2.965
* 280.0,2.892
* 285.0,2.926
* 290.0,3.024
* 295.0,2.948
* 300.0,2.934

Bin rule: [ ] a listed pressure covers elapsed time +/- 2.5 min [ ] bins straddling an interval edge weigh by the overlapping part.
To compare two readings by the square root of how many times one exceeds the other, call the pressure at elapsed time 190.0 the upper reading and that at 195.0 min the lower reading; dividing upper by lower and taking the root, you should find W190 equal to 1.01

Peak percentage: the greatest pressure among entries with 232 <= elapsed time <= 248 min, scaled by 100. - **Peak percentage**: 297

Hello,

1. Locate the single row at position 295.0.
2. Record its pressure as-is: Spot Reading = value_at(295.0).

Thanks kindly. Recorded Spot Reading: 2.948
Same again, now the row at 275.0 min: 2.965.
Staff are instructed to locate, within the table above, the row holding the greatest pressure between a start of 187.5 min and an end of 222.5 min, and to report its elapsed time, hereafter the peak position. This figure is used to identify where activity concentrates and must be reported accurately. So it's 190.0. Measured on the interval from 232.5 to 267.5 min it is 265.0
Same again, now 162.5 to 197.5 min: 170.0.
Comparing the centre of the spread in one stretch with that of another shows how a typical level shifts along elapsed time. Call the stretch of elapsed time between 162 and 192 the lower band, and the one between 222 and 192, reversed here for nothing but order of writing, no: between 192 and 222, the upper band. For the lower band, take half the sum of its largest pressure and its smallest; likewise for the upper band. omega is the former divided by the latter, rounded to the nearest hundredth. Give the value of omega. 1.03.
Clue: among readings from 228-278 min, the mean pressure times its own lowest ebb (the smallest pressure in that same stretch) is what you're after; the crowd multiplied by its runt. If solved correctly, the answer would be 7.97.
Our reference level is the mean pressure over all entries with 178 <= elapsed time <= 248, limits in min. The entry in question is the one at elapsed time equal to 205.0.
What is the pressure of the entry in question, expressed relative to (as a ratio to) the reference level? 0.97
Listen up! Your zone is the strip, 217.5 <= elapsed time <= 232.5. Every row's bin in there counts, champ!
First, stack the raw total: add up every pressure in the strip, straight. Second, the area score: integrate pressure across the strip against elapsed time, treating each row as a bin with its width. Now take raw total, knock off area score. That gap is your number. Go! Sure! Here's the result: -34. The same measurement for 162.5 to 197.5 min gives -82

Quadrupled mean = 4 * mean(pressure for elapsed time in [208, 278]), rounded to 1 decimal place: 11.5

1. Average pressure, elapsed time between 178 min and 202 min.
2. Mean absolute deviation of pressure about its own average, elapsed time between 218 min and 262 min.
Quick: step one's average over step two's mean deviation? 38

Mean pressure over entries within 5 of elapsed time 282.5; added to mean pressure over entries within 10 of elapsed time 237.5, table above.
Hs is 5.79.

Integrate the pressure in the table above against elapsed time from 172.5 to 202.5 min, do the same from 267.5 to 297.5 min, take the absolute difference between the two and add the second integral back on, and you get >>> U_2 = 89.4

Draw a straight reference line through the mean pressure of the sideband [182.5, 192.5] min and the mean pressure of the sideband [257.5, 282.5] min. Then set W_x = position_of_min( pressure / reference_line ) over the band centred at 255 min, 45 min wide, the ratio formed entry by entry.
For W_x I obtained 245.0 min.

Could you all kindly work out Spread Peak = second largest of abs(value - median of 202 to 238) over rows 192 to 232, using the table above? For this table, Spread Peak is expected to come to 0.093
